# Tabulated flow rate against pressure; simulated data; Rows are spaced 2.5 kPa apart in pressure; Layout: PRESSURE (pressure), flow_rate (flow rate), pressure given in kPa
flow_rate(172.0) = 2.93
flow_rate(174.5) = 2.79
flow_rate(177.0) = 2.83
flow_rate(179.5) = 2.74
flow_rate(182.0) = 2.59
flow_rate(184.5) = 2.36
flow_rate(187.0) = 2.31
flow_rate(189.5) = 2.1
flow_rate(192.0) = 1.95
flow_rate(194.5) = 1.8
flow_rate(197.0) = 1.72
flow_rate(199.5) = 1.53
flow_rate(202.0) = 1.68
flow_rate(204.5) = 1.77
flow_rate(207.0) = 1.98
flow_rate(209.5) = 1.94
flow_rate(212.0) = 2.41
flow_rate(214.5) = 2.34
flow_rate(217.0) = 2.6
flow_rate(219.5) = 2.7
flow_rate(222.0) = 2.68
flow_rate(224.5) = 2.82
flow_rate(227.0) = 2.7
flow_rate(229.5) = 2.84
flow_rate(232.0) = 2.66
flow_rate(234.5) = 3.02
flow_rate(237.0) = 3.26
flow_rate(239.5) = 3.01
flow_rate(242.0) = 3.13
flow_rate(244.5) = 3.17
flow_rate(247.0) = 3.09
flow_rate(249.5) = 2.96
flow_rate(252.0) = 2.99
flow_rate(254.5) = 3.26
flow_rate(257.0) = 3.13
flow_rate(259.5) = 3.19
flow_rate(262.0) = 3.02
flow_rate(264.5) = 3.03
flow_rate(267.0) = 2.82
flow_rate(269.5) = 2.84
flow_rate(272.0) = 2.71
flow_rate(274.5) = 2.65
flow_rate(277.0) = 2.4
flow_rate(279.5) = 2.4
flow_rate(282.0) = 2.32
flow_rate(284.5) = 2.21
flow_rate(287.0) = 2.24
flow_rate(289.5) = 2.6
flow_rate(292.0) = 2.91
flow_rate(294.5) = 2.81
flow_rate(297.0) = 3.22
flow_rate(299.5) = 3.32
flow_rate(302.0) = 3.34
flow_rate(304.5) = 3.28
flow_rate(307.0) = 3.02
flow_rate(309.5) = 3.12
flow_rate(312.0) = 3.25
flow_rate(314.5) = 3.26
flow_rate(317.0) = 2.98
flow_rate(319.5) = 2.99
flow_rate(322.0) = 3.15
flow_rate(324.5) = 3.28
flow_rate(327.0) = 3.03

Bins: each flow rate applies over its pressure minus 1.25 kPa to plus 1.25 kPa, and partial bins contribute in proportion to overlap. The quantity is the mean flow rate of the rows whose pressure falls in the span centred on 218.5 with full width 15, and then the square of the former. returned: 6.7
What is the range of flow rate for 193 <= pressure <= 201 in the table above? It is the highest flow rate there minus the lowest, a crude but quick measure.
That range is 0.27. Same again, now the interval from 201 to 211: 0.30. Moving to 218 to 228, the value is 0.14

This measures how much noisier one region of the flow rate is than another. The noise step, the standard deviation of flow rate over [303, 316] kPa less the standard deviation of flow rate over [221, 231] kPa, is 0.03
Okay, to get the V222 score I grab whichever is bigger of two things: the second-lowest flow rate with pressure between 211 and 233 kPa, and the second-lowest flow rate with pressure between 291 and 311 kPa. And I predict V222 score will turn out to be 2.91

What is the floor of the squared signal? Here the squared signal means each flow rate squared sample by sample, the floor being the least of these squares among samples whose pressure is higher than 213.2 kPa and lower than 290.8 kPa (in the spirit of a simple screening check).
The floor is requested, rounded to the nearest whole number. 5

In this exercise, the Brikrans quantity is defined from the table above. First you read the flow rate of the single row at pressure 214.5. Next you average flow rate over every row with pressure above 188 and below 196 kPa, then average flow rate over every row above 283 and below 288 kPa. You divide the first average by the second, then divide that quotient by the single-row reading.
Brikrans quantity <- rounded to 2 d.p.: 0.37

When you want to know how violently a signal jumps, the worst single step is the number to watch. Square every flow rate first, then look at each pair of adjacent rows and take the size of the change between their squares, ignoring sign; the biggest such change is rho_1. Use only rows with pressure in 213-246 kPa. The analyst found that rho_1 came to 2.0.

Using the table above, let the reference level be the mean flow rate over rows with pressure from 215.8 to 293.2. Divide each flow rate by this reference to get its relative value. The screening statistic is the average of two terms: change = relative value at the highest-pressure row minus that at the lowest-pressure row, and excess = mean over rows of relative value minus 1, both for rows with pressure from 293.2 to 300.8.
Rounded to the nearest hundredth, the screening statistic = 0.14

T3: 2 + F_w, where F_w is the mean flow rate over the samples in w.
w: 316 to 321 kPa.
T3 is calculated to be 5.0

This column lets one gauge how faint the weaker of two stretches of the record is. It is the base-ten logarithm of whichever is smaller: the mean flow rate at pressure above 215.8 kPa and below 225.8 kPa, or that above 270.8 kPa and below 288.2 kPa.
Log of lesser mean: 0.384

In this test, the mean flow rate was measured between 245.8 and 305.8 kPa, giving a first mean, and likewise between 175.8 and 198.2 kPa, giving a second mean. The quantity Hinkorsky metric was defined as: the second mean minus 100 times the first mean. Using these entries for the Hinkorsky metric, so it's -284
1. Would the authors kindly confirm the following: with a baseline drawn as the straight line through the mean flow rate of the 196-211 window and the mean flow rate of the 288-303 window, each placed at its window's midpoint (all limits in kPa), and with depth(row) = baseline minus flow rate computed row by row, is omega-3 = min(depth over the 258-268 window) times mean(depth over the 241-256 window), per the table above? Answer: 0.5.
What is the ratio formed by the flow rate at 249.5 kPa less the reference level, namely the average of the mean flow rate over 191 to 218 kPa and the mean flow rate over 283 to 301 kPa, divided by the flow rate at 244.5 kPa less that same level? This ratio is 0.7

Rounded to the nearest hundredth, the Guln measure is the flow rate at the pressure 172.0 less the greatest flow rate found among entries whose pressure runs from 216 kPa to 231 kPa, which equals 0.09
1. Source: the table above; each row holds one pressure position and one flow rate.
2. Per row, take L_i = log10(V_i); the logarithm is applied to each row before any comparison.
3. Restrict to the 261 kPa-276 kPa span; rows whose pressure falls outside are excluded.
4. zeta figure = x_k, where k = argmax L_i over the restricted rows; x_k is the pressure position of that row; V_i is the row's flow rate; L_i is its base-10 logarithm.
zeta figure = 264.5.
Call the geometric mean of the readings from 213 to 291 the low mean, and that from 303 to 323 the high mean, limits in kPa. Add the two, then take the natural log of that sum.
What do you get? 1.78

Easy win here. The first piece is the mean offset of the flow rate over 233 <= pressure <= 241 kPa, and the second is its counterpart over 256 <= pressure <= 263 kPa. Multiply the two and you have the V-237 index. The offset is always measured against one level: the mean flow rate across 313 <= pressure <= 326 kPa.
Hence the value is 0.0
